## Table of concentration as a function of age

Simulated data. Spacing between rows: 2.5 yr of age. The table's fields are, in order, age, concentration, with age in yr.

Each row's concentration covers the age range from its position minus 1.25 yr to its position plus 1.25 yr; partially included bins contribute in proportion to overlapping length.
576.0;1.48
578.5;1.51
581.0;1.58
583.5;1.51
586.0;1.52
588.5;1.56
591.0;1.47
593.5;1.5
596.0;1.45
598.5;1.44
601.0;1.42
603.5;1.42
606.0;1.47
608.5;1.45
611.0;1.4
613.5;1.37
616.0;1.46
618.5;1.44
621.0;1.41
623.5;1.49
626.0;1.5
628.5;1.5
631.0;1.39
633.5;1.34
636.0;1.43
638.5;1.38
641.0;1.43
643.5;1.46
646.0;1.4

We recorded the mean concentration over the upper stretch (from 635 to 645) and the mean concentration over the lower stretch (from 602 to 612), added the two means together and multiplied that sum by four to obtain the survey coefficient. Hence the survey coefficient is 11.4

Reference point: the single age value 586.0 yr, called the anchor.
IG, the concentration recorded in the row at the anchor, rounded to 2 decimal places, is 1.52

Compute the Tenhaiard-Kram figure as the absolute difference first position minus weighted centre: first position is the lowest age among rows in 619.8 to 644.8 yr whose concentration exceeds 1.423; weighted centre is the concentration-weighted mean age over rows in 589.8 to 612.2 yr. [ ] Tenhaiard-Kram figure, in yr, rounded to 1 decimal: 22.6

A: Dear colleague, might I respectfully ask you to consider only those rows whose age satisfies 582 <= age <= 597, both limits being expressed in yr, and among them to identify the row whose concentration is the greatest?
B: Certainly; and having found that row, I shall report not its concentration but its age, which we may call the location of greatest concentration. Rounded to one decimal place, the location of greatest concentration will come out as 588.5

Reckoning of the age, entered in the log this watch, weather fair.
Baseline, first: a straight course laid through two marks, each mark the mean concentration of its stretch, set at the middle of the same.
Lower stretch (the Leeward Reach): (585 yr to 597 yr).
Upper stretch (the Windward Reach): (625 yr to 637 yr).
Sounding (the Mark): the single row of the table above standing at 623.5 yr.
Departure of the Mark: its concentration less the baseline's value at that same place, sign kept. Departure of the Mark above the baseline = 0.05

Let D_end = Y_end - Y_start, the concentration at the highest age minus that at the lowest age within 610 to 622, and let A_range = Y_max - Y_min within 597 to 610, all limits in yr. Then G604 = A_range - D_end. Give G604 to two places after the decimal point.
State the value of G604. 0.04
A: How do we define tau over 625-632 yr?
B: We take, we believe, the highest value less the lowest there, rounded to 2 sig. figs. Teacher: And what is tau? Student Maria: 0.11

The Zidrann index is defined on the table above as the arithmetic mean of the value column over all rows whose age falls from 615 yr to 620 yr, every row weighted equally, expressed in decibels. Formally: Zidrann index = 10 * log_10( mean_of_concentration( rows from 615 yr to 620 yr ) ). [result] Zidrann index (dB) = 1.61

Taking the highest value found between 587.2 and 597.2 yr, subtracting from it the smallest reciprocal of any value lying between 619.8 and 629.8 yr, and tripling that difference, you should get 2.68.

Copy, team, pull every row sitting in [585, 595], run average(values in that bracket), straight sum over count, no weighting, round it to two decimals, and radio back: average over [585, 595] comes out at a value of 1.51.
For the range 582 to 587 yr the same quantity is 1.52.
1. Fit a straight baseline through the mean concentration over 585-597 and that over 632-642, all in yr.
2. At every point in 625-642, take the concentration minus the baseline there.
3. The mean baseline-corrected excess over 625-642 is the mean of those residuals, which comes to 0.02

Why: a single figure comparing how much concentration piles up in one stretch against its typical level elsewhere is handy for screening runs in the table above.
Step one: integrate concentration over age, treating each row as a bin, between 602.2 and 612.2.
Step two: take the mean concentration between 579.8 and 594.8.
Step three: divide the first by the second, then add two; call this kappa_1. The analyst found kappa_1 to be 11.4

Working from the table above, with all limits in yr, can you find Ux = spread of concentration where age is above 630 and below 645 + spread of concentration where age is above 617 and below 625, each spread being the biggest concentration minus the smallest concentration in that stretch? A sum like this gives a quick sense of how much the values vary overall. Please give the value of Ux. 0.200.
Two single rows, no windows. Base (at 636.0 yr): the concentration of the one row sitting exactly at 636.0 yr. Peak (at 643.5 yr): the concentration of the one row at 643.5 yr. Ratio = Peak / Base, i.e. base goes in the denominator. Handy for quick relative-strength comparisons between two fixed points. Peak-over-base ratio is 1.02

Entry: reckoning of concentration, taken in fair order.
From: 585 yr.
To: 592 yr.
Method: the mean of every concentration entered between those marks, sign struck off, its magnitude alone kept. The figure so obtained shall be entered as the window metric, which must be 1.52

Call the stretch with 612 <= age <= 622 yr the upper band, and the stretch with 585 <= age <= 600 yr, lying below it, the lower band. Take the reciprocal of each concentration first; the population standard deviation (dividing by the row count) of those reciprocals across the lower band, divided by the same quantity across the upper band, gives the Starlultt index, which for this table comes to 1.09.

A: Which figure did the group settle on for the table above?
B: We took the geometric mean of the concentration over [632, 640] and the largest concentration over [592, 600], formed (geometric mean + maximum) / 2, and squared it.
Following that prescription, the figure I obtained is 2.08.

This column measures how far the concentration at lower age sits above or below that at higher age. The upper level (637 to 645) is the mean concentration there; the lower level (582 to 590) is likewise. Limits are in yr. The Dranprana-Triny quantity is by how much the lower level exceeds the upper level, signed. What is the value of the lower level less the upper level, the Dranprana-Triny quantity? 0.11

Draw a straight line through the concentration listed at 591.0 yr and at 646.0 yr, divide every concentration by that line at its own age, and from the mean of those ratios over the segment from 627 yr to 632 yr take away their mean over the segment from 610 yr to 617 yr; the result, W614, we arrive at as 0.04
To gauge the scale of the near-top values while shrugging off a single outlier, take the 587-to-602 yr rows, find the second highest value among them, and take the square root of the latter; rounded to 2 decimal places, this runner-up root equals 1.22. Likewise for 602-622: 1.21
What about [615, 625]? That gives 1.21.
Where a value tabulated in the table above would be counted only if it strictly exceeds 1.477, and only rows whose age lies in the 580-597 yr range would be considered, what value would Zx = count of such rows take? 5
